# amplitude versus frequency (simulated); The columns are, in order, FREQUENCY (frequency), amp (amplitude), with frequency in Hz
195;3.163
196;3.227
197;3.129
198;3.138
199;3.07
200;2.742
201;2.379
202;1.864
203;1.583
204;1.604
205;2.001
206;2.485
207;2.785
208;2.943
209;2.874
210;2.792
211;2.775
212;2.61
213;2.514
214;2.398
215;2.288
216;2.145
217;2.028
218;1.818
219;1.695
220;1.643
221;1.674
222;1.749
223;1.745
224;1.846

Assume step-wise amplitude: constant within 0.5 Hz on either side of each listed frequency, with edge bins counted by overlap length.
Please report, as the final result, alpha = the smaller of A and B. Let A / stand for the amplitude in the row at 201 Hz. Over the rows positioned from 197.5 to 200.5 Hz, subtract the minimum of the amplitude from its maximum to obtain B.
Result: 0.4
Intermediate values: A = 2.379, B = 0.4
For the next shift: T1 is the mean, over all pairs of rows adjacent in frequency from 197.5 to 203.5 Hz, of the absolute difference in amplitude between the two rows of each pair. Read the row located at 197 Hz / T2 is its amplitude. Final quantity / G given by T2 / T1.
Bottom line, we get 10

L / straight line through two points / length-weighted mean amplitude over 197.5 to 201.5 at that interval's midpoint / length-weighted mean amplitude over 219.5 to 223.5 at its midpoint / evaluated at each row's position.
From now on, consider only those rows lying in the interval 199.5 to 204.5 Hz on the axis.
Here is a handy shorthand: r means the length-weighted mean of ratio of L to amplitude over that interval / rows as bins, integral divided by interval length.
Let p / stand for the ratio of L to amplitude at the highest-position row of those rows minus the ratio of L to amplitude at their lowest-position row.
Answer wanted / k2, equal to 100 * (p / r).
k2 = 43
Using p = 0.60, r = 1.39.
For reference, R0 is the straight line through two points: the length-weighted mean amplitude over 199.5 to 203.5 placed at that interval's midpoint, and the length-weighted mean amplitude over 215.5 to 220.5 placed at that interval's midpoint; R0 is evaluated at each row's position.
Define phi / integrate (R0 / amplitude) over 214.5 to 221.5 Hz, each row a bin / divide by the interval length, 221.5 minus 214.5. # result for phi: 1.00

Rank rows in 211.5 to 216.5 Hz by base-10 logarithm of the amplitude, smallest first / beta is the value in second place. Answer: 0.36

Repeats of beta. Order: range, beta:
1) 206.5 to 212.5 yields 0.44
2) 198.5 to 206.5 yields 0.21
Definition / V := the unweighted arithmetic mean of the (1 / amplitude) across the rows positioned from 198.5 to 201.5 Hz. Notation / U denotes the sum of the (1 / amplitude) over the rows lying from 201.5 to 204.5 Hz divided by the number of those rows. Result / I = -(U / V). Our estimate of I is -1.61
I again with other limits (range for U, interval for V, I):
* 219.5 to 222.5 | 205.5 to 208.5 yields -1.61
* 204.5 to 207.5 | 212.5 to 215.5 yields -1.01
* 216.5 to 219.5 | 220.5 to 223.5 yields -0.94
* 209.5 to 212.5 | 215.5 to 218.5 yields -0.73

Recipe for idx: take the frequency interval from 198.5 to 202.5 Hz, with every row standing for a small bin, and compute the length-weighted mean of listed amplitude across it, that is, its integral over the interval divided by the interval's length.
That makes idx 2.51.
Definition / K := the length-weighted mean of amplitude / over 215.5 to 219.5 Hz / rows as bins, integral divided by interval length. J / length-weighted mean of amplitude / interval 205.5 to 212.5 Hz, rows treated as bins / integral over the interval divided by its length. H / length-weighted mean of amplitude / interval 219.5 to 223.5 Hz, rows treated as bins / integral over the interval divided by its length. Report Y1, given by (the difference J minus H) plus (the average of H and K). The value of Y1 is 2.86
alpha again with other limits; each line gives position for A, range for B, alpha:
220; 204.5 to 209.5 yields 0.9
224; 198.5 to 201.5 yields 0.7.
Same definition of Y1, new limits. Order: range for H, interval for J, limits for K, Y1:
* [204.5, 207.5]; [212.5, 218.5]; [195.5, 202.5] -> 2.38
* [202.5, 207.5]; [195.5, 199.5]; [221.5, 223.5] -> 2.97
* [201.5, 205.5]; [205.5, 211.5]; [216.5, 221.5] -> 2.78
